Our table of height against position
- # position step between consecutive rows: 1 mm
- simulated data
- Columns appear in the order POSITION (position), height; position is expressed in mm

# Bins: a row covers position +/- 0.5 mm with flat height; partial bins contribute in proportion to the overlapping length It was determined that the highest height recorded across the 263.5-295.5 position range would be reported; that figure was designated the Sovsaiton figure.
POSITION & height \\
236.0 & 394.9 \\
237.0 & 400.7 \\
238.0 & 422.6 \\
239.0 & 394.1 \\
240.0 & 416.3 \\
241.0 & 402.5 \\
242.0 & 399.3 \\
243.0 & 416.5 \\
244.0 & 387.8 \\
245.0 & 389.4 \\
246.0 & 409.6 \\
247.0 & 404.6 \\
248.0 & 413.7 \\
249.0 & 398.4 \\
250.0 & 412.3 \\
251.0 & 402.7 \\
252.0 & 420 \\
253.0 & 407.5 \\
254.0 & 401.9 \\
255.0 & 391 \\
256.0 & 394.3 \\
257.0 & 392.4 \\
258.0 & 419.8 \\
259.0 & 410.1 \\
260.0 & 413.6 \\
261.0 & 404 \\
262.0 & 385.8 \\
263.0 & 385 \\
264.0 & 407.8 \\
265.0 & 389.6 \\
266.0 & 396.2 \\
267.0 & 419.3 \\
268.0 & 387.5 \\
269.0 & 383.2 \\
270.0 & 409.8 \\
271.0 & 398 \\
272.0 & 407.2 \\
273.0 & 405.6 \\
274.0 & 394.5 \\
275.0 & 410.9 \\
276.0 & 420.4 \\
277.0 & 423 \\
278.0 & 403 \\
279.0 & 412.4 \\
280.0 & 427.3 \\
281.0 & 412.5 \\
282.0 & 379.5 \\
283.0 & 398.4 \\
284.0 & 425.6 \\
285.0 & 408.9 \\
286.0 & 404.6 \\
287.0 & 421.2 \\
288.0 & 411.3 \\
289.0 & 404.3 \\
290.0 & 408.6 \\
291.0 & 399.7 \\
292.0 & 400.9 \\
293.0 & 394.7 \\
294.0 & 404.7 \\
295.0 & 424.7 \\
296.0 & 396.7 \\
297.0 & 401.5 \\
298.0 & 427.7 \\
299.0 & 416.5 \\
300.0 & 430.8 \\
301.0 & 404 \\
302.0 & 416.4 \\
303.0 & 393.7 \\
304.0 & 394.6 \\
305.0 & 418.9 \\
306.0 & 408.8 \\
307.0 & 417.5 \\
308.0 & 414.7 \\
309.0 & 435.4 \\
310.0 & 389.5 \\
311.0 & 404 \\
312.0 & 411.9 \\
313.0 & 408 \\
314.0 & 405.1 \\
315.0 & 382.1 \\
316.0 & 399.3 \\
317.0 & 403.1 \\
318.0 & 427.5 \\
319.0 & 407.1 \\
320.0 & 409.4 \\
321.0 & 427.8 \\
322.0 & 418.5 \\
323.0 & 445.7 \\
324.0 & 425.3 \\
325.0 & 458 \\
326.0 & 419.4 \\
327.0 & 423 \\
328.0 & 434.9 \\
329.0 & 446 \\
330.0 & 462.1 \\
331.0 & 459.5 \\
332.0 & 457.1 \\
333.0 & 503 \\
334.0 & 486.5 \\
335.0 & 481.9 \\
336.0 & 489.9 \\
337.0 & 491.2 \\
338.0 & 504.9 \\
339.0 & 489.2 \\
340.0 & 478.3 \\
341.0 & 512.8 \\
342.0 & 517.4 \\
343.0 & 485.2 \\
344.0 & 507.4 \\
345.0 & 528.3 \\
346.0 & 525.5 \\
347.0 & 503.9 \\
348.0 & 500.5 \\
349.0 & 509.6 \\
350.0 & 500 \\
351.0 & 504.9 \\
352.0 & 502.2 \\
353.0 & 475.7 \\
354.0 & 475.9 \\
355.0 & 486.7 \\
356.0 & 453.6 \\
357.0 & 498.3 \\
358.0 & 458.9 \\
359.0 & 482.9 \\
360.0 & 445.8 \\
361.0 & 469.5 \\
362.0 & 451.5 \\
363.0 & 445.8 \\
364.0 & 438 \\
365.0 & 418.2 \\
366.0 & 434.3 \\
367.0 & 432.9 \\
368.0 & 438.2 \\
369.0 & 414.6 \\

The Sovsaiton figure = 427.3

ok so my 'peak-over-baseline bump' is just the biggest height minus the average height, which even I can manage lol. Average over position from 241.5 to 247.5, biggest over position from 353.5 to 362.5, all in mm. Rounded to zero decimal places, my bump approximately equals 97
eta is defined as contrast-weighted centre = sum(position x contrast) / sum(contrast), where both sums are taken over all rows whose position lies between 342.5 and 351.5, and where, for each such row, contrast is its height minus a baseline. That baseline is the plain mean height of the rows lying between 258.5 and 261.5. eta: 347.0 mm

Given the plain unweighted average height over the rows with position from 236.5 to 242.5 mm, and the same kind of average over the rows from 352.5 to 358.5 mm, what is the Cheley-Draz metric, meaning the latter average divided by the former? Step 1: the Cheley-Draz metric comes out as 1.17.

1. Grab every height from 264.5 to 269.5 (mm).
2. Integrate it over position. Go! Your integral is 1976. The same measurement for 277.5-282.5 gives 2035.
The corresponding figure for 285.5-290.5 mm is 2050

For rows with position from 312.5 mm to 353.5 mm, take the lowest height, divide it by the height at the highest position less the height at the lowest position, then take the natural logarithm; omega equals 1.7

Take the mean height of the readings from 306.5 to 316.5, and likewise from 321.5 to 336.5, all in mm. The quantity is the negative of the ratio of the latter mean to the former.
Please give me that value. -1.12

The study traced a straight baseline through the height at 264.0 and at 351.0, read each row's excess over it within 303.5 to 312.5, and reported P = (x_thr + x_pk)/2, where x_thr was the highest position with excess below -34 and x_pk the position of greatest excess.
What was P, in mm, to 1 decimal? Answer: 310.5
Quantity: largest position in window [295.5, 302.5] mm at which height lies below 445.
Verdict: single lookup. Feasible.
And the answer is 302.0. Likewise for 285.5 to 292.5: 292.0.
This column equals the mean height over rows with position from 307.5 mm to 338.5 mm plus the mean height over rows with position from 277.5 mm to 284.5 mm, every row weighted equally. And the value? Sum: 845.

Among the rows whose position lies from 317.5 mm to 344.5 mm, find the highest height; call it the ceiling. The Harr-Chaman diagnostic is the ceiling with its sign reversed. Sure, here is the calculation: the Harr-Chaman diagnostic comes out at -517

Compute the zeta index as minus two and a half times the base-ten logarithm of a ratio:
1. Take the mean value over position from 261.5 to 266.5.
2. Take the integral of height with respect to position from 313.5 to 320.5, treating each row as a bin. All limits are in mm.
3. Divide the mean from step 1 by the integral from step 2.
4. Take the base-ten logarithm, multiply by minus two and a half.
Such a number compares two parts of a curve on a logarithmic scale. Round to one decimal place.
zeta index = 2.1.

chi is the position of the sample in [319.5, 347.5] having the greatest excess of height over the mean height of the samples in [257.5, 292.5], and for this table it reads 345.0 mm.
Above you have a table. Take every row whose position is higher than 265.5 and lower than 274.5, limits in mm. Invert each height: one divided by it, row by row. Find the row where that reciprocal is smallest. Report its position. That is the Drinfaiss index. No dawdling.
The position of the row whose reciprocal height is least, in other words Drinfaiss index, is 267.0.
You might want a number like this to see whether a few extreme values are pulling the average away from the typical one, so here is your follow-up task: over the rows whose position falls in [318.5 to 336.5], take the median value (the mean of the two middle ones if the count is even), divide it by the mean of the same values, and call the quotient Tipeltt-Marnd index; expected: 1.00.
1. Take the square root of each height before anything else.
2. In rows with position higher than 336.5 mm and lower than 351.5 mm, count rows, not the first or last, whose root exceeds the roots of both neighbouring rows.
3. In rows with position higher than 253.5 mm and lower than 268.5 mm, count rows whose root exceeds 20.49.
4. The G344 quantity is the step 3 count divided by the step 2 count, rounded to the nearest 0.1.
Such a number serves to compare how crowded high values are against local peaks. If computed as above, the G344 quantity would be 0.0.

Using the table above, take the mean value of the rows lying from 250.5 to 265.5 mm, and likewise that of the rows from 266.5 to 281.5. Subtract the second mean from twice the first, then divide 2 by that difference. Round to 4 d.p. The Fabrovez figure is 0.0051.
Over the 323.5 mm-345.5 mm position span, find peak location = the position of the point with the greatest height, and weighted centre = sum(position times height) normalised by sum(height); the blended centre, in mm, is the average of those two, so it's 339.9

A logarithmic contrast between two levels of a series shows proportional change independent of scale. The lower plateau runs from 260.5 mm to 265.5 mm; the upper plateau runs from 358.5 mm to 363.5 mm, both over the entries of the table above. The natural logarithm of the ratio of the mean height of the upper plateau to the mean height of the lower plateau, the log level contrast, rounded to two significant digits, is 0.15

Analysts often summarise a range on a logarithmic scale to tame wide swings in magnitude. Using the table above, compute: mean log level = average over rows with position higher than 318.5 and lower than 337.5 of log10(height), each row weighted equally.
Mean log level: 2.65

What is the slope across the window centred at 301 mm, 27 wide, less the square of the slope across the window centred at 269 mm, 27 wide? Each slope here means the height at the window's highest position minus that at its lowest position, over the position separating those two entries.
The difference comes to -0.6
